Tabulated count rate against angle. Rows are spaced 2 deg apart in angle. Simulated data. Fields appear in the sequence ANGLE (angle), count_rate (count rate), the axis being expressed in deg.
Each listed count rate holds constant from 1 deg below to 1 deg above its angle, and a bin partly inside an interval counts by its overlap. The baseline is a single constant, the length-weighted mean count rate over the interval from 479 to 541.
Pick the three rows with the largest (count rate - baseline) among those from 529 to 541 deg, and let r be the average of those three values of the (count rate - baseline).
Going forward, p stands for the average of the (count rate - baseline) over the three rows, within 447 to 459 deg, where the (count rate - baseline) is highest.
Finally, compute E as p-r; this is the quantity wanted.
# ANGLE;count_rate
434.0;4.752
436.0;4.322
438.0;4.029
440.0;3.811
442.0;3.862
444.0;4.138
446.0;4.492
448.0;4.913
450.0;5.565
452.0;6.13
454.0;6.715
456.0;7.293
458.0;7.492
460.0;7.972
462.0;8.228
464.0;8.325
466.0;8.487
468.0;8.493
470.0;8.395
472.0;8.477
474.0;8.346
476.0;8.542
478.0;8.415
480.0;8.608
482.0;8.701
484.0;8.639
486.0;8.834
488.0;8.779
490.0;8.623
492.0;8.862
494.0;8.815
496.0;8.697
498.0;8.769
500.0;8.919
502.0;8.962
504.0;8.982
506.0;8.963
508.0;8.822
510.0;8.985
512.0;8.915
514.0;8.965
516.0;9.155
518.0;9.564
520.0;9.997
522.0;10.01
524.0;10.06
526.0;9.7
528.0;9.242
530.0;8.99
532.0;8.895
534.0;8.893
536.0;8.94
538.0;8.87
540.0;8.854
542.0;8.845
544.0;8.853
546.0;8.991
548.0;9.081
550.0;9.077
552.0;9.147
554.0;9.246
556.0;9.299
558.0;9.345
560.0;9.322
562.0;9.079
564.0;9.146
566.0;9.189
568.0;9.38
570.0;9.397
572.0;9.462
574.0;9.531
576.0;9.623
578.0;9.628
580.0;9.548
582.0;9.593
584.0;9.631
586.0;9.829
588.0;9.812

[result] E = -1.8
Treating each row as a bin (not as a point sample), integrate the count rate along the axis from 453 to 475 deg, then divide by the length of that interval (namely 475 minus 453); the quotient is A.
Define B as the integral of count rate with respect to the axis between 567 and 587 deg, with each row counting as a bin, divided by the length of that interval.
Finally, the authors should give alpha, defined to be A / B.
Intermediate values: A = 8.0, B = 10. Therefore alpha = 0.8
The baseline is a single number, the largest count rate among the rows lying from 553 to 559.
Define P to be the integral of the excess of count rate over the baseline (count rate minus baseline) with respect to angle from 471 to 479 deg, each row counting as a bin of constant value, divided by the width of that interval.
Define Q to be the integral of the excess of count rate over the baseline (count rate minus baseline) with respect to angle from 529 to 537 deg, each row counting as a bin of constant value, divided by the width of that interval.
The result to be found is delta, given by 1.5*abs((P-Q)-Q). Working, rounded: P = -0.9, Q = -0.4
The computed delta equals 0.1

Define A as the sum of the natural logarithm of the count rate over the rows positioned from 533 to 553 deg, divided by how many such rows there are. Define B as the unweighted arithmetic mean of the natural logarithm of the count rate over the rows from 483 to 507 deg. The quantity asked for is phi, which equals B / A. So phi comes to 0.99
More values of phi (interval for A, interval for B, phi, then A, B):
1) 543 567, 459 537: 0.99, 2.21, 2.18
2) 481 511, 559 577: 1.03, 2.18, 2.23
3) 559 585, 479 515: 0.97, 2.24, 2.18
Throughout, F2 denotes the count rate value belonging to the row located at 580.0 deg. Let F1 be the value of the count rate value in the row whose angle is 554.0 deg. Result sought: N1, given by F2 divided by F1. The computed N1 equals 1.03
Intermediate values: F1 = 9.246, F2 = 9.548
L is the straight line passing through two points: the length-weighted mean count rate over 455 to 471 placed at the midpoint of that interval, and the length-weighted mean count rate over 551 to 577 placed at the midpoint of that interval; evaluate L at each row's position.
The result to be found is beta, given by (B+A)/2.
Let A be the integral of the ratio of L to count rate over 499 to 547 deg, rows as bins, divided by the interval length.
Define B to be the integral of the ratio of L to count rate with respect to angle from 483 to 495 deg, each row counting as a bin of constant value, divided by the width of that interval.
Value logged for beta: 0.96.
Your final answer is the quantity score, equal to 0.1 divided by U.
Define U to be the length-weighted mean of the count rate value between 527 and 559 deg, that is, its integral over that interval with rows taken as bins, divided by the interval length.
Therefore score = 0.0111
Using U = 9.04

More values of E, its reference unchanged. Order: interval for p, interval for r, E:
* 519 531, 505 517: 1.0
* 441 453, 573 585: -4.1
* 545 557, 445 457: 2.5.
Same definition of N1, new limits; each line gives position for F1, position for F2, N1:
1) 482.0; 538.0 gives 1.02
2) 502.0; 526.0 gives 1.08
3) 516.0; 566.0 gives 1.00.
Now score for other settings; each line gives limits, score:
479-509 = 0.0114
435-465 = 0.0172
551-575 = 0.0108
